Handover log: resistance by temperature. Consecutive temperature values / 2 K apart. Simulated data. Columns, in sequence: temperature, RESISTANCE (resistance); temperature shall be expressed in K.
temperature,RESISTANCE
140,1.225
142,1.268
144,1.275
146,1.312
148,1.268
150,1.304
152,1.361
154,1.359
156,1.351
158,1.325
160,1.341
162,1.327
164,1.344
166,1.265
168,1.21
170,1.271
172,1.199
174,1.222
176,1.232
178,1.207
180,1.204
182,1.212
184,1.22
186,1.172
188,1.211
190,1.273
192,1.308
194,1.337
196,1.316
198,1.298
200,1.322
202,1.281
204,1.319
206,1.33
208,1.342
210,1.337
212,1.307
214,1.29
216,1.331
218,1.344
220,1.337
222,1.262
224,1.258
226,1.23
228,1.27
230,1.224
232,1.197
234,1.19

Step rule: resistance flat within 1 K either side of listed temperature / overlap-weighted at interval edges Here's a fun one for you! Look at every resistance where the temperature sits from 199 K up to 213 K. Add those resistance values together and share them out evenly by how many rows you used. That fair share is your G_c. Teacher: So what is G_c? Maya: 1.32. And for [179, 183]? 1.21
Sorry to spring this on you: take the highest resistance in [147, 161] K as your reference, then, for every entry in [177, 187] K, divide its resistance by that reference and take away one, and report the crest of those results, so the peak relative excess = -0.10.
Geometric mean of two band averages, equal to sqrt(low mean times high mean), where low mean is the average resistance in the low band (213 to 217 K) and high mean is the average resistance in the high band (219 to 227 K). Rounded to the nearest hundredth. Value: 1.29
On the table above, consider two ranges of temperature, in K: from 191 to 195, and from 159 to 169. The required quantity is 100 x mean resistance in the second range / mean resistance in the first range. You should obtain 98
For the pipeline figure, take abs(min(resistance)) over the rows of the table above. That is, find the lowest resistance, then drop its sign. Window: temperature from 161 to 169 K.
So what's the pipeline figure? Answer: 1.21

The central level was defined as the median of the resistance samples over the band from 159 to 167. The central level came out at 1.33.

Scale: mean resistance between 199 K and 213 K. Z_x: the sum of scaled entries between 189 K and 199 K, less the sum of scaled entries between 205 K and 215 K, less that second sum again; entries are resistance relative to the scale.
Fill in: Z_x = -5.06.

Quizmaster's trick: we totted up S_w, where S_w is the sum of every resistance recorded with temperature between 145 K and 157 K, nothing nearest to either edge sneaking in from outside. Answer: 8.0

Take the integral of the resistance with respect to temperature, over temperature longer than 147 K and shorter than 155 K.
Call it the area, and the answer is 10.6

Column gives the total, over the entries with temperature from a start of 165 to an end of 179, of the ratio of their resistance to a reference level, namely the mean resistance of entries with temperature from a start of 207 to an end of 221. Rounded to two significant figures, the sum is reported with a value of 6.5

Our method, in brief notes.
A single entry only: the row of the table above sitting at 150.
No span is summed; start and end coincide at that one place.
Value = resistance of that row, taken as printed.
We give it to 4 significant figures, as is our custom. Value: 1.304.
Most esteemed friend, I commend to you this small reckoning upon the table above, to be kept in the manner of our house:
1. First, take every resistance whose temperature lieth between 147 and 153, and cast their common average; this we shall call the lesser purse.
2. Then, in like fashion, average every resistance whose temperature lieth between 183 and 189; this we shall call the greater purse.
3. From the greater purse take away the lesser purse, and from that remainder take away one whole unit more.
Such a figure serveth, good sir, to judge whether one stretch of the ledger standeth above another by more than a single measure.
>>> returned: -1.11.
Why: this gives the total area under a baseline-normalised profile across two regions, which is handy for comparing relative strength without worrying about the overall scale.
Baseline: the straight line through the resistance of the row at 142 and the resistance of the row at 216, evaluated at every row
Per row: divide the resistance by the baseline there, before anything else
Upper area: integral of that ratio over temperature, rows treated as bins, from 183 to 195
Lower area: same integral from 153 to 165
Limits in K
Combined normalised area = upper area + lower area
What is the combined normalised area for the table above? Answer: 24.0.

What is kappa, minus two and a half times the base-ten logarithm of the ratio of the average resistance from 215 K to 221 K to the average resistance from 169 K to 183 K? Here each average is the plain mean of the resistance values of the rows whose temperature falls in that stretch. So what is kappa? -0.10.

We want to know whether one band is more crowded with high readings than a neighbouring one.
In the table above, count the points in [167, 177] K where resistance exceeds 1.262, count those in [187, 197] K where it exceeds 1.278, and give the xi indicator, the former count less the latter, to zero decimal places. -2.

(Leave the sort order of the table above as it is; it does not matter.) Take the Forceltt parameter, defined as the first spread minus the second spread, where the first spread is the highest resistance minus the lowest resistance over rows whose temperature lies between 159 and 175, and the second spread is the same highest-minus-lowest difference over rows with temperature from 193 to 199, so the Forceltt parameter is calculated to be 0.11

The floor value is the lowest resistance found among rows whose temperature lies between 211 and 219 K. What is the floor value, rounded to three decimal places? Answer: 1.290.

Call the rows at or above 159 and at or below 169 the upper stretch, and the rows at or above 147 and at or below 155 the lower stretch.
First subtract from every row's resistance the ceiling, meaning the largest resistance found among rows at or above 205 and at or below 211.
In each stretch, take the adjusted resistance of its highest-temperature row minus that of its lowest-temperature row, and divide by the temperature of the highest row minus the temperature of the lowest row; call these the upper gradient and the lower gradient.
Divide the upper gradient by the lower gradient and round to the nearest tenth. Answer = -1.1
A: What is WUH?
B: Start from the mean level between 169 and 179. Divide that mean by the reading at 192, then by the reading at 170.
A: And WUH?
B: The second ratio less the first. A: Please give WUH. 0.027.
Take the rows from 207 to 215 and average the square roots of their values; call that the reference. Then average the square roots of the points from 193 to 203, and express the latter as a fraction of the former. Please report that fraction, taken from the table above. 1.00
